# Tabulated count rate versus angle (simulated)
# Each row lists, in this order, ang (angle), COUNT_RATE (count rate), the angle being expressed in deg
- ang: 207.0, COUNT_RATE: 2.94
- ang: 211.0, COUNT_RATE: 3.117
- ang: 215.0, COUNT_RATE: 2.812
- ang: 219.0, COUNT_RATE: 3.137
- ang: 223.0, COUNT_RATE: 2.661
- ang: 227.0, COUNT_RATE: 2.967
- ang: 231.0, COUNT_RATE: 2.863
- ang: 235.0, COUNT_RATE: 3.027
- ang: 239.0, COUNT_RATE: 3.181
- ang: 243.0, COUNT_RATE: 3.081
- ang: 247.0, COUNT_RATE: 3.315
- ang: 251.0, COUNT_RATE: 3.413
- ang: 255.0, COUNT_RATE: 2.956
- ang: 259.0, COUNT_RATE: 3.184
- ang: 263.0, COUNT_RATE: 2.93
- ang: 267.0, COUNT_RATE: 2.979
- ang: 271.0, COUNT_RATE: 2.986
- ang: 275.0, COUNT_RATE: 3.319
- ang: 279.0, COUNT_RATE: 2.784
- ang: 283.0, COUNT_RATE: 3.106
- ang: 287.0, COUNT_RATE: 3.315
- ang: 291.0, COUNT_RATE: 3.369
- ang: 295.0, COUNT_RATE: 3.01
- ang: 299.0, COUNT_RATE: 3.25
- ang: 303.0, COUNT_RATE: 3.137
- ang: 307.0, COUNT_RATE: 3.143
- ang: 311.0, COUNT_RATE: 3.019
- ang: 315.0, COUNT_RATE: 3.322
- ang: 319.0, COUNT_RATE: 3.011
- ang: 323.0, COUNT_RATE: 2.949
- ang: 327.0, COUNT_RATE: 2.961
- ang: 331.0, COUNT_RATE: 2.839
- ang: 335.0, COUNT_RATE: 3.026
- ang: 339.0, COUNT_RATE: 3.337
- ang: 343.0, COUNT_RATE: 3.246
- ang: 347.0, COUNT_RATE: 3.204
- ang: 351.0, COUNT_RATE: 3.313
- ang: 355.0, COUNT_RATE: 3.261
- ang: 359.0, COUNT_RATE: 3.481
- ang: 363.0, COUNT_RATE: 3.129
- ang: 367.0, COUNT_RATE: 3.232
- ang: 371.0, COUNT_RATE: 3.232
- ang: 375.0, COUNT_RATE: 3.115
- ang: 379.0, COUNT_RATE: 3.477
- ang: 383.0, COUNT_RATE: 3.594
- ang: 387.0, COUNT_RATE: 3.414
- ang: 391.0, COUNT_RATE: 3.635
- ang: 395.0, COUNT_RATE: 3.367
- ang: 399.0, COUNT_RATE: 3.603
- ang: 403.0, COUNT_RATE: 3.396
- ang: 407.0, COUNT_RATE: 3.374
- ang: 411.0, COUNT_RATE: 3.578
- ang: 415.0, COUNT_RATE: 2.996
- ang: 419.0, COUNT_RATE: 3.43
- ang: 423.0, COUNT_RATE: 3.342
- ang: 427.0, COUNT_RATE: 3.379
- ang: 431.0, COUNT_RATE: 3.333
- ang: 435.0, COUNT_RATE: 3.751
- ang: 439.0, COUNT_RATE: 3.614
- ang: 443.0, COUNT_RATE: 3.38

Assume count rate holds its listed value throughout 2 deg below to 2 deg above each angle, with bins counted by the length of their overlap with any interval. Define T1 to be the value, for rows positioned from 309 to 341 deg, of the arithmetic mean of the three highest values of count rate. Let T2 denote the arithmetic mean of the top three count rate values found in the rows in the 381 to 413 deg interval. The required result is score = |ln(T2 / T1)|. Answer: 0.11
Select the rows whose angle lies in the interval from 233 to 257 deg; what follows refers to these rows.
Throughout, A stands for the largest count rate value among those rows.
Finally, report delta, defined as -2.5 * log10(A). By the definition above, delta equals -1.33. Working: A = 3.413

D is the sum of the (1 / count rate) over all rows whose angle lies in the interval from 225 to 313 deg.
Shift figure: 7.1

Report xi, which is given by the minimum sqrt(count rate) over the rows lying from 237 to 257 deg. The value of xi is 1.72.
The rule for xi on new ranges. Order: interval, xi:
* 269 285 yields 1.67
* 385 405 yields 1.83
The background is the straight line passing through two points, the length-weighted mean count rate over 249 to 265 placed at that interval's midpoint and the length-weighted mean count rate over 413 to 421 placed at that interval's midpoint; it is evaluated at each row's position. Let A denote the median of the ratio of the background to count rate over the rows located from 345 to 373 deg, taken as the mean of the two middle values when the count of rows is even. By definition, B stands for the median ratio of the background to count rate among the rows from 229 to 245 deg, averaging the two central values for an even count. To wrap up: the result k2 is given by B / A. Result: 1.03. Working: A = 0.99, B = 1.02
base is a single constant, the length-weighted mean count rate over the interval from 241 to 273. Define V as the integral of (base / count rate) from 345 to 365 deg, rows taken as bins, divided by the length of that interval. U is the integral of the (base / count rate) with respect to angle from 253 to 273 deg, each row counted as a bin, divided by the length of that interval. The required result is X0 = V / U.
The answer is 0.92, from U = 1.03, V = 0.95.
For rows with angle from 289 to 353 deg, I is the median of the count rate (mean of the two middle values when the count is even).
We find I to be 3.14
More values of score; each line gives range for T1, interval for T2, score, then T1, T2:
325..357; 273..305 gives 0.01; 3.30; 3.33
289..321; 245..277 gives 0.01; 3.31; 3.35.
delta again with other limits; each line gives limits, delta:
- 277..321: -1.32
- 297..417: -1.40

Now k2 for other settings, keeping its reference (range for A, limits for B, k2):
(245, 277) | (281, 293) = 0.93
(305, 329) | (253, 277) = 1.00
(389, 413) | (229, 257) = 1.10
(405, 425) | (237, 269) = 1.05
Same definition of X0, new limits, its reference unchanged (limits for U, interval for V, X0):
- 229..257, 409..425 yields 0.94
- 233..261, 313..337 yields 1.05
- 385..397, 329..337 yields 1.18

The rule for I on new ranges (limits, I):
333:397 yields 3.29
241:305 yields 3.12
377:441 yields 3.42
